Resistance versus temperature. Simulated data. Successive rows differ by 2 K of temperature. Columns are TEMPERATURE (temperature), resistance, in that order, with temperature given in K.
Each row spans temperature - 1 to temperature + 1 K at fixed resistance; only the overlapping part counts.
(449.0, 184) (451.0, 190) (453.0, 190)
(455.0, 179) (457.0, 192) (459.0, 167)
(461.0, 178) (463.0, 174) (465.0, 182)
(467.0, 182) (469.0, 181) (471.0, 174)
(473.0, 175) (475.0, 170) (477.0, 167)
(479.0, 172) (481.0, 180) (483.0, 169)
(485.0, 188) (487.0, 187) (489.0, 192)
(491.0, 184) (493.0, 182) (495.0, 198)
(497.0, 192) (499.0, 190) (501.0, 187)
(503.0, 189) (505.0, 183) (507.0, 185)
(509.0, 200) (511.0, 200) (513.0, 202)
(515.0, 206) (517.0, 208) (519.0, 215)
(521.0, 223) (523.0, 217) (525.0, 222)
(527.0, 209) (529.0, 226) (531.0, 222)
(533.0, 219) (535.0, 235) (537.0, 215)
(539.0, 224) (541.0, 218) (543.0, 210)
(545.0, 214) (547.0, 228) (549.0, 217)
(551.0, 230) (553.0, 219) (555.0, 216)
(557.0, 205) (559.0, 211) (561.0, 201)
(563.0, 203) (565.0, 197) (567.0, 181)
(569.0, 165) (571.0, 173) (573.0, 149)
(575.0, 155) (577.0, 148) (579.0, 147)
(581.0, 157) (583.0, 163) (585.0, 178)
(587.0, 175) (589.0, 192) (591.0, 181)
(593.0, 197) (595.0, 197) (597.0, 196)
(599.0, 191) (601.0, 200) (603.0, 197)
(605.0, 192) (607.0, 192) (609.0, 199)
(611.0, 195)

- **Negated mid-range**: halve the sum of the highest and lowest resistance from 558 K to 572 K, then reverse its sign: -188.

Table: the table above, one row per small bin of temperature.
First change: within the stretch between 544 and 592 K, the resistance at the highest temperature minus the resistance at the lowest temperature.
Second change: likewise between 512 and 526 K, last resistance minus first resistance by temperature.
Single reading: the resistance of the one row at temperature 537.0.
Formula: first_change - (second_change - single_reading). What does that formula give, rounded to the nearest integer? 162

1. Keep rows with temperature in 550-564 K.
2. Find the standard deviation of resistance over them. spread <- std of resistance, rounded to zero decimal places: 10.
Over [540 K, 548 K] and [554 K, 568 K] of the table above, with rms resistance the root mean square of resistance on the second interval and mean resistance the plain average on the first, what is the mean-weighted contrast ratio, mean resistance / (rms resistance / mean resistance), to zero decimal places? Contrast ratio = 234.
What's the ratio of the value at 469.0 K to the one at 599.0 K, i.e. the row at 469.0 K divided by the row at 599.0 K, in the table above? 0.95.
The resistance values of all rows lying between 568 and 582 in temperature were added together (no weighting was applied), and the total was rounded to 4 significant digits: 1094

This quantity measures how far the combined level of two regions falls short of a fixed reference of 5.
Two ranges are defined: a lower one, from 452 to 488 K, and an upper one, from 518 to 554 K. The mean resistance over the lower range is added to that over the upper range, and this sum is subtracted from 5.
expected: -393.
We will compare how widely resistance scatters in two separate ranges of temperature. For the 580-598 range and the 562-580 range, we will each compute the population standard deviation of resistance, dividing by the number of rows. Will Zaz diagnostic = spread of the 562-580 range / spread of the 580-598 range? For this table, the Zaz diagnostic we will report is 1.4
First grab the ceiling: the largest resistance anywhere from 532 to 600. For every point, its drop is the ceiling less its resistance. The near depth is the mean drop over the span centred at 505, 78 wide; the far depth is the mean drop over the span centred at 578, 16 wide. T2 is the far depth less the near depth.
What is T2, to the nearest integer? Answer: 39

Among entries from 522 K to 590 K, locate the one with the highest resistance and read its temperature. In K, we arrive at 535.0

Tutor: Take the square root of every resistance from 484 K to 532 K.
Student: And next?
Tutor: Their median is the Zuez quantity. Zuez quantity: 14.11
